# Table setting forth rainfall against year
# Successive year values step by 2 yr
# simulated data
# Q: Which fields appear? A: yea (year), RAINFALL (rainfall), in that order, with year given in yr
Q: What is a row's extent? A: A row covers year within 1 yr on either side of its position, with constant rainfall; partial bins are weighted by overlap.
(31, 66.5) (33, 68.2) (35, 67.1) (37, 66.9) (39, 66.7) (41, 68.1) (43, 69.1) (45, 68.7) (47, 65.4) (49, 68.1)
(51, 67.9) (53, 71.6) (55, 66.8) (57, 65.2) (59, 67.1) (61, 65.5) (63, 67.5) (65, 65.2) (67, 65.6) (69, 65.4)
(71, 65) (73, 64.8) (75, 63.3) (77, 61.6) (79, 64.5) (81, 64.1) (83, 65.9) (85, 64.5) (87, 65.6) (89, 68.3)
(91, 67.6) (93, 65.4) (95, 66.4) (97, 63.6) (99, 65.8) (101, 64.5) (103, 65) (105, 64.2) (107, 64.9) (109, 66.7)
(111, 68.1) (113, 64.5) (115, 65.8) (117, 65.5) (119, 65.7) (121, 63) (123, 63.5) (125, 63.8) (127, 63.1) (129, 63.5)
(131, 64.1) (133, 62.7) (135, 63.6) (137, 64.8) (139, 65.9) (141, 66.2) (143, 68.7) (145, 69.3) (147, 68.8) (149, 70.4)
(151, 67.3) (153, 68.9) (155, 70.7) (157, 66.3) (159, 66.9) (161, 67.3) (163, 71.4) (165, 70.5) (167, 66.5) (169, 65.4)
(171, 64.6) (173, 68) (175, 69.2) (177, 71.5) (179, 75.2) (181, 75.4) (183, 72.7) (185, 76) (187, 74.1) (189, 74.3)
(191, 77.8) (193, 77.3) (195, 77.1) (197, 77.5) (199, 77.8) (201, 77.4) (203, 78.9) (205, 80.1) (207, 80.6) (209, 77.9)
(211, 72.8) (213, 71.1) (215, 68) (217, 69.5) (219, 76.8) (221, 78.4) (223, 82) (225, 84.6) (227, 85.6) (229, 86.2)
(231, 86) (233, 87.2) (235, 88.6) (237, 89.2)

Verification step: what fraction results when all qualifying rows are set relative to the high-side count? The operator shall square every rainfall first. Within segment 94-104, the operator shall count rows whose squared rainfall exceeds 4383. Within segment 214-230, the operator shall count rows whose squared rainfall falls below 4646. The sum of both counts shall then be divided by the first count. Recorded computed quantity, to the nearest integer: 2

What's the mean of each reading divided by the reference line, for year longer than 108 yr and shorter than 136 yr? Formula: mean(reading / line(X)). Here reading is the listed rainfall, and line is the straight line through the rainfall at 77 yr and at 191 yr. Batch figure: 0.950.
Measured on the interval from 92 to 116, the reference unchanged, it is 1.000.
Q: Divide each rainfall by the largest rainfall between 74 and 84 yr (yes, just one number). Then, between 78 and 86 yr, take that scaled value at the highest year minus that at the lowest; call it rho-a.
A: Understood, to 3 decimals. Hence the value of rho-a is 0.000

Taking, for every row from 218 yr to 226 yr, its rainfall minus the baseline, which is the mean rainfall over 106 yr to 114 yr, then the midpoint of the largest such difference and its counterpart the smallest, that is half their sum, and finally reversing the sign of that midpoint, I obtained -15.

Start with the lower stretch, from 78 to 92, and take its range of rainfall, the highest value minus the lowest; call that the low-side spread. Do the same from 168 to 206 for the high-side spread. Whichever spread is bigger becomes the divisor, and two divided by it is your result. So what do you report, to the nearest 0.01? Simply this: 0.13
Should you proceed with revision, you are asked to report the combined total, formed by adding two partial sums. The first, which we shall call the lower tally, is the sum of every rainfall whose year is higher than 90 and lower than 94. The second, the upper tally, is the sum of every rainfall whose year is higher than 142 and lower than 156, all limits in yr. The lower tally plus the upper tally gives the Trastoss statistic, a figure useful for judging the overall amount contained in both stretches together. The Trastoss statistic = 617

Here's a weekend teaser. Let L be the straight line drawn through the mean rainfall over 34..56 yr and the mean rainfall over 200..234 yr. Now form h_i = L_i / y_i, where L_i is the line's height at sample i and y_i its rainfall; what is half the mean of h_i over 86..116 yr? 0.544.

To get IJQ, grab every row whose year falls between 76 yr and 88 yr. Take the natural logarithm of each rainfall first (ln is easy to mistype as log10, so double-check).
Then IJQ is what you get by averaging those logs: 4.16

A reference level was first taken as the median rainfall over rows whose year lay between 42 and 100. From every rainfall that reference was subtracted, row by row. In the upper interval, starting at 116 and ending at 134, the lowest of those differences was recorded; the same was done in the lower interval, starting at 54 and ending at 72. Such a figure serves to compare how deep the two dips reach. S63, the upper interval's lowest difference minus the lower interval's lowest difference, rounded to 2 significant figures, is -2.3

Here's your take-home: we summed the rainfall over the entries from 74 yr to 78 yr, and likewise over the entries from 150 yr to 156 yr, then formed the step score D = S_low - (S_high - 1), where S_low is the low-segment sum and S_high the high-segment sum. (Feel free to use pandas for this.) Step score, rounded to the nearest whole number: -81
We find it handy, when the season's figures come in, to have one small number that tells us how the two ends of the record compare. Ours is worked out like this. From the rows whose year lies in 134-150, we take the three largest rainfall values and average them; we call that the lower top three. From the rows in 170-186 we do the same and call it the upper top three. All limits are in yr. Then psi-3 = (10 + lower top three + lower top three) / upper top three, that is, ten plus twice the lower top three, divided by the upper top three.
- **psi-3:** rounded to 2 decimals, 1.97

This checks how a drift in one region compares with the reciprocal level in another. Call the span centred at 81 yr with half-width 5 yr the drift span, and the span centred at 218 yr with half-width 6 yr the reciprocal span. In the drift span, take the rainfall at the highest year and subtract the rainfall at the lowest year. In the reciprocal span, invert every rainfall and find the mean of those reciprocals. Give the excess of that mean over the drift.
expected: -2.9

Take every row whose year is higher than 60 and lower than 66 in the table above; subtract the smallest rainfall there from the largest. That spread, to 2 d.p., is 2.30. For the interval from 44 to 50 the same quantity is 3.30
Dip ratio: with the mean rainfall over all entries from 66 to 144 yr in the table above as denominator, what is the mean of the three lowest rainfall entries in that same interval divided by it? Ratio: 0.960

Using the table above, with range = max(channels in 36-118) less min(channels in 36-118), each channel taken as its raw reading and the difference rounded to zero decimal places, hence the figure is 10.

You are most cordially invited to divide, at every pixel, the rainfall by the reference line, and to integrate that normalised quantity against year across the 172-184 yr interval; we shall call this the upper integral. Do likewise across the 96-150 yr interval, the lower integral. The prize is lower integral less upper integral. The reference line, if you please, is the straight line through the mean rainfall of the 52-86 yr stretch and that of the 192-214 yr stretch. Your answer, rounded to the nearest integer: 39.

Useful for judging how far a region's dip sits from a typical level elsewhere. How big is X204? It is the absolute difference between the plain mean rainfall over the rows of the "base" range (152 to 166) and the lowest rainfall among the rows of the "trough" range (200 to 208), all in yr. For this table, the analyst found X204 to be 8.5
